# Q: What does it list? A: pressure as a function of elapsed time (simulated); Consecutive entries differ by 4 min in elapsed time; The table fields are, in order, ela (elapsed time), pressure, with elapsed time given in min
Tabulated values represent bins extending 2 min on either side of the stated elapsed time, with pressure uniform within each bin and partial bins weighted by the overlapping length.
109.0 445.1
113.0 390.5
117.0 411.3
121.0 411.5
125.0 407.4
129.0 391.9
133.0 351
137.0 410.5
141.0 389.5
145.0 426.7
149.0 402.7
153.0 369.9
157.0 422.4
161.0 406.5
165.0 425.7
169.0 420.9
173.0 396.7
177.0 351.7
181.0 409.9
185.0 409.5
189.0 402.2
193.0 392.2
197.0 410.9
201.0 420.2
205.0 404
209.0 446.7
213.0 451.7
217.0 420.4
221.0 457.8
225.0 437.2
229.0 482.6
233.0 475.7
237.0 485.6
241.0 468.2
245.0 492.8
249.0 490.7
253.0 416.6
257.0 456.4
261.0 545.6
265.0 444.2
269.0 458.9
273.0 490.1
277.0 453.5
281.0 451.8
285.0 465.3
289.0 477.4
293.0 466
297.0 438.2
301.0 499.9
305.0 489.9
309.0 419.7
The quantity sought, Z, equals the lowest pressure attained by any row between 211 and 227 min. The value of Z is 420.4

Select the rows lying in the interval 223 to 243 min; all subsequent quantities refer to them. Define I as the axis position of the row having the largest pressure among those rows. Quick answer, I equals 237.0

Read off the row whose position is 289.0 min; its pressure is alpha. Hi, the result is 477.4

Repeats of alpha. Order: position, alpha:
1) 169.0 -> 420.9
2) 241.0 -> 468.2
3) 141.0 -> 389.5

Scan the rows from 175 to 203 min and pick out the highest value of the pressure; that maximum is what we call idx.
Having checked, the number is 420.2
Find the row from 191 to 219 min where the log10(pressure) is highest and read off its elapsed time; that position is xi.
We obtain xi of 213.0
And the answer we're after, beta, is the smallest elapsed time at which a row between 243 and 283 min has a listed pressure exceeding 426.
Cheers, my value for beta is 245.0 min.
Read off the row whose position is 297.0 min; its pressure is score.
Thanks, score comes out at 438.2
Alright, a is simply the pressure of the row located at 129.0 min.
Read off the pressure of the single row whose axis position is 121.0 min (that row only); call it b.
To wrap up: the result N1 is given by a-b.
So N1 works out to -20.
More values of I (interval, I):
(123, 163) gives 145.0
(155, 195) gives 165.0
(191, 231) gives 229.0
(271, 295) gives 273.0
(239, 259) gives 245.0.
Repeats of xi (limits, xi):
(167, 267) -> 261.0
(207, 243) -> 237.0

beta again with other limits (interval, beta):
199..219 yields 209.0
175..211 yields 209.0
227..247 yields 229.0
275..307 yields 277.0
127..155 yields 145.0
